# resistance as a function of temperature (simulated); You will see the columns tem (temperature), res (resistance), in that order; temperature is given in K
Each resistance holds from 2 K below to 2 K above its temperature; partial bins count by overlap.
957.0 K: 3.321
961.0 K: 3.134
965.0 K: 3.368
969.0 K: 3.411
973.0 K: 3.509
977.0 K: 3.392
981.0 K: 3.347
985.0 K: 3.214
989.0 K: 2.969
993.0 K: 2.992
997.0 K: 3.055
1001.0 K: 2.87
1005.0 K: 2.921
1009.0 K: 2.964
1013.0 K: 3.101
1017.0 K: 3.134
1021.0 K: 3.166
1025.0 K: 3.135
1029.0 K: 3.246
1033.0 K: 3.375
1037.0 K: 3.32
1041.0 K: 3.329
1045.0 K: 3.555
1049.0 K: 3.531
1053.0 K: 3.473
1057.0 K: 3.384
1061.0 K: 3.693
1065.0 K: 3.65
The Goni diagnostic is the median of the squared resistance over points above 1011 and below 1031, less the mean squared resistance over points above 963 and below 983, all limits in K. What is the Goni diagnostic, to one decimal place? -1.8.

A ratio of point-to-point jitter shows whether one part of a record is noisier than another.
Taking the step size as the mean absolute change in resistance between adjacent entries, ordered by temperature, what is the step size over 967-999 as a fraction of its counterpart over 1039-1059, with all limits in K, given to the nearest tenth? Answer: 1.0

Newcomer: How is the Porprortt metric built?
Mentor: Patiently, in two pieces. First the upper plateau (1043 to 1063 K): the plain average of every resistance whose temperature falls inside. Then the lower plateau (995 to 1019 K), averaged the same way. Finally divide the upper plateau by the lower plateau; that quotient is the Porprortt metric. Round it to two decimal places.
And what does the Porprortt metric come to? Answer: 1.17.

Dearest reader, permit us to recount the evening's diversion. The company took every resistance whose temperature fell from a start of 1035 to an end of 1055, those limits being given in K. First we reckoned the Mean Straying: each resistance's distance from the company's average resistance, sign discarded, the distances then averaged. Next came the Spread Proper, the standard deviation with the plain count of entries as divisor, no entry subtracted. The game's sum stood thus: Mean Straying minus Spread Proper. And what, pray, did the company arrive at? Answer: -0.0056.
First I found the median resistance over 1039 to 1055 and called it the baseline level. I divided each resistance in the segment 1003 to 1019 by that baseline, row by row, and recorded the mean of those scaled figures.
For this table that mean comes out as 0.87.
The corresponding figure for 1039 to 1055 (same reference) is 0.99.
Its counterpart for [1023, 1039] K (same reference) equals 0.93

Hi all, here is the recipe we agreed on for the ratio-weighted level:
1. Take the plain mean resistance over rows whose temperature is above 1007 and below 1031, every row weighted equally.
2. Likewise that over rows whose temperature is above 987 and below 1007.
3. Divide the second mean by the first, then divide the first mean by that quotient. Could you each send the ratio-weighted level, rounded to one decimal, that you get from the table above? 3.3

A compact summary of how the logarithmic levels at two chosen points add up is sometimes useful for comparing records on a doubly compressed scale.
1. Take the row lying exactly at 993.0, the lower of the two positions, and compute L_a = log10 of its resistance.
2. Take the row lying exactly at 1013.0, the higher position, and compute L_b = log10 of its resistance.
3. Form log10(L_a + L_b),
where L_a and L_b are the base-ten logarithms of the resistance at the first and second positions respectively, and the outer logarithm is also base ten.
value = -0.014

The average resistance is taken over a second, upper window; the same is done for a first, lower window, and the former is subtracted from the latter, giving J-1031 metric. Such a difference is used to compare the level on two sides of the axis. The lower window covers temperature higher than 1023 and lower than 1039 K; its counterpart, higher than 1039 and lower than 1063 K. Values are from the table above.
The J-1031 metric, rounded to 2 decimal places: -0.23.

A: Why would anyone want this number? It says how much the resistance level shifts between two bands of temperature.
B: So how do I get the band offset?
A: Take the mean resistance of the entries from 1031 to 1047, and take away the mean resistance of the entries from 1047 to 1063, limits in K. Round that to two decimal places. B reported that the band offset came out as -0.13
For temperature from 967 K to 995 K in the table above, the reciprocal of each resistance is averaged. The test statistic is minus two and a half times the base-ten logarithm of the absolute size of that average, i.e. 1.28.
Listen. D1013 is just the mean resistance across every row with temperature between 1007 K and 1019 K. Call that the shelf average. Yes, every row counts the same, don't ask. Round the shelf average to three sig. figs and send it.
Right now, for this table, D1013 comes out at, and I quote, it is 3.07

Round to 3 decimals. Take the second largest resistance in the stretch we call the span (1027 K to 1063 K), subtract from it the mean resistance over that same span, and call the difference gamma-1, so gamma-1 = 0.121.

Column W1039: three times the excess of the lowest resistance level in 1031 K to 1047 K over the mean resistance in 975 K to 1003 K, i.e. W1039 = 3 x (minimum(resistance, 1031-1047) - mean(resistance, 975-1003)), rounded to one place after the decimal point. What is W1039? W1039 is 0.6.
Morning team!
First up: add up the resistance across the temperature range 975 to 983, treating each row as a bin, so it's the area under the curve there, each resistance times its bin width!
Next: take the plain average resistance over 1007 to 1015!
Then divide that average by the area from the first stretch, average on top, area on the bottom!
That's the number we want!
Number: 0.112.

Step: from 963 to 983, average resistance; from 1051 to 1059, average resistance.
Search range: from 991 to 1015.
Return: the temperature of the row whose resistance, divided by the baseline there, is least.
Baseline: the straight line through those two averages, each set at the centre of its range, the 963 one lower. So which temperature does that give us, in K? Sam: 1001.0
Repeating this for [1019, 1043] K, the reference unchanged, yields 1025.0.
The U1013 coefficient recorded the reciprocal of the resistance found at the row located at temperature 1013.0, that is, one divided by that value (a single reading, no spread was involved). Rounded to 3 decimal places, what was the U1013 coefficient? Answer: 0.322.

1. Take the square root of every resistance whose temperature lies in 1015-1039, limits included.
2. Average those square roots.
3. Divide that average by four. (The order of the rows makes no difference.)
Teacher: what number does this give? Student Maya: 0.449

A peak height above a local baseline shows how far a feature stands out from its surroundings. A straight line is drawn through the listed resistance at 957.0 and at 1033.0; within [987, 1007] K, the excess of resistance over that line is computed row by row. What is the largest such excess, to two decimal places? -0.29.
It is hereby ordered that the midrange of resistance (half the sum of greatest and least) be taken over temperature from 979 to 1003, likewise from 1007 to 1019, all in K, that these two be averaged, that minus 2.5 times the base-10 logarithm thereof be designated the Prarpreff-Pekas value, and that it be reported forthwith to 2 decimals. -1.22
